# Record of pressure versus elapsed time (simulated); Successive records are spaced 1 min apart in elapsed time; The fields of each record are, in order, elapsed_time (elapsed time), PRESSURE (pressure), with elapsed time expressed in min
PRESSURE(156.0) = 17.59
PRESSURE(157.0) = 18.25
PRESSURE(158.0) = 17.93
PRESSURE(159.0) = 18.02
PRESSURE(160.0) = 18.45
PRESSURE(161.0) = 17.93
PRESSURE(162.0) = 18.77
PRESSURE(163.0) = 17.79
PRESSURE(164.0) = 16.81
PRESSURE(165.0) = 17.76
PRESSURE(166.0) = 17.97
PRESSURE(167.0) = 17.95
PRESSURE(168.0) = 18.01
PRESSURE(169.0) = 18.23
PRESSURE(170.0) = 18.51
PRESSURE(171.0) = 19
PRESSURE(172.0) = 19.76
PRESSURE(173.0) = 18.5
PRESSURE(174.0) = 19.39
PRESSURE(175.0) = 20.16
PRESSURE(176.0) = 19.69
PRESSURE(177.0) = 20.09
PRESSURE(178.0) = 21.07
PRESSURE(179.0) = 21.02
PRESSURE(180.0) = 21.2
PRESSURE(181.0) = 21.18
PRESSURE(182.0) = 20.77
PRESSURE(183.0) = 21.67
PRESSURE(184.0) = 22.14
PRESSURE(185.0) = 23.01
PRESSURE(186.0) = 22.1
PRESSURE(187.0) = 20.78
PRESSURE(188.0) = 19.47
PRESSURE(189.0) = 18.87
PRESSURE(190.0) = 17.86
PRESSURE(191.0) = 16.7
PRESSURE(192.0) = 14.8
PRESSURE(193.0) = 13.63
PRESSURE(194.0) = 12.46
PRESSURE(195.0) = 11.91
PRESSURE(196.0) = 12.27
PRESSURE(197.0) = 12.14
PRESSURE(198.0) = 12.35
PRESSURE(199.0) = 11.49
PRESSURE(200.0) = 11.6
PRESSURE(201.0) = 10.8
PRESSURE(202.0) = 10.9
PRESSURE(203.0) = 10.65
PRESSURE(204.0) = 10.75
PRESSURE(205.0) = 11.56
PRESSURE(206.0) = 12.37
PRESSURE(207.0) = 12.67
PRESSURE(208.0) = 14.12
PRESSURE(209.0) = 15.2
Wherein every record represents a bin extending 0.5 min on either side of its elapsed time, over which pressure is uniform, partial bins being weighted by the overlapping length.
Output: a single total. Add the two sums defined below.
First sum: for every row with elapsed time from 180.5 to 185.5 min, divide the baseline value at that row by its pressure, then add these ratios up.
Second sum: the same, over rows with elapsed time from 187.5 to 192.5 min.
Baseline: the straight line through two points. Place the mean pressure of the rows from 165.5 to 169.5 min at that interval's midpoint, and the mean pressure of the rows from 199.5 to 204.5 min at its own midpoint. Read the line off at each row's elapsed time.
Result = 7.3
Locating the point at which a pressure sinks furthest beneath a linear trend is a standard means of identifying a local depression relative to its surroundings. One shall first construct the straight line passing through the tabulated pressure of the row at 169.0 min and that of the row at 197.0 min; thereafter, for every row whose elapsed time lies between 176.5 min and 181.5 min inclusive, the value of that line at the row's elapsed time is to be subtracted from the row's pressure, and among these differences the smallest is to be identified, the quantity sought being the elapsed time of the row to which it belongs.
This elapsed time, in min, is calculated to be 177.0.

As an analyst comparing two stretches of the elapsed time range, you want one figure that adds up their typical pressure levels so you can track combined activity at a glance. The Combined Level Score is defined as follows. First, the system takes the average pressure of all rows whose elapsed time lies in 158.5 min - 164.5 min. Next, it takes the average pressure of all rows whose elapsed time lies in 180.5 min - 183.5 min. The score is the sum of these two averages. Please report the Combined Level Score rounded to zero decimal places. 39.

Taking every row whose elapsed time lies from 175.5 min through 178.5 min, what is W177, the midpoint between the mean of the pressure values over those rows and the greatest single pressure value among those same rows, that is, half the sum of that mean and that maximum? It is 20.7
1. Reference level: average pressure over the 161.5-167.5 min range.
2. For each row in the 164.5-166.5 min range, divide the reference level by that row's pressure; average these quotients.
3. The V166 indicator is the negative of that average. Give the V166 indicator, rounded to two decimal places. -1.00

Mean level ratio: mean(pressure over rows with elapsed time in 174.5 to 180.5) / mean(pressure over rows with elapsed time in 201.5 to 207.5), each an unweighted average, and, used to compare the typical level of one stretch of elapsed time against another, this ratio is 1.8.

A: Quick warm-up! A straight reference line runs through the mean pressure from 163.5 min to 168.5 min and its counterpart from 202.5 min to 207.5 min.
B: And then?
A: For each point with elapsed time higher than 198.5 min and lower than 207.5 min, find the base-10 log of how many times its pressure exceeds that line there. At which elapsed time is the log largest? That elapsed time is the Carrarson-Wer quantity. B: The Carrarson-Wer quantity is 207.0 min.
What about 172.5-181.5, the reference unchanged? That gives 181.0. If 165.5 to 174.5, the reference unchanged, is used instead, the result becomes 172.0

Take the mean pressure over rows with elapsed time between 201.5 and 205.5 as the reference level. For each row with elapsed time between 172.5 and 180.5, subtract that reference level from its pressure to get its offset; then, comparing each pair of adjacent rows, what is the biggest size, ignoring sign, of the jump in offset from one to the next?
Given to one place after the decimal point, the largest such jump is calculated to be 1.0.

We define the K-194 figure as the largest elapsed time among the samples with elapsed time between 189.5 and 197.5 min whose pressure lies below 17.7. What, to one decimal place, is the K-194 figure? 197.0 min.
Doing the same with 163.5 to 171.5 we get 164.0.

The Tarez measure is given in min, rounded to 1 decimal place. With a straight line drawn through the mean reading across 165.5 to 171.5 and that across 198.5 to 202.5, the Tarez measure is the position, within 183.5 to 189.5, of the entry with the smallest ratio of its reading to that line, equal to 189.0 min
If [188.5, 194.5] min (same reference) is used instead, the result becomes 194.0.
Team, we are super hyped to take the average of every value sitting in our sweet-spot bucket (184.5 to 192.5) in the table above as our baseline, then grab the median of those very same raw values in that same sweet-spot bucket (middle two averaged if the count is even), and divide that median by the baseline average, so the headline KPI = 1.00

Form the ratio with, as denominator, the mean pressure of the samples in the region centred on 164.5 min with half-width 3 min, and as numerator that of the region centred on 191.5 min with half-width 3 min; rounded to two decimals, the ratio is 0.88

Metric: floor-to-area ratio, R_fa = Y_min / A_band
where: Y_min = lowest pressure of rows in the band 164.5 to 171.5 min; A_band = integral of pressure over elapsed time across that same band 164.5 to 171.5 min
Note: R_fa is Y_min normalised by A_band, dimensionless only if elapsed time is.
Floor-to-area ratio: 0.14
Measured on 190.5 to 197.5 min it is 0.13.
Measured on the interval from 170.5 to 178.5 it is 0.12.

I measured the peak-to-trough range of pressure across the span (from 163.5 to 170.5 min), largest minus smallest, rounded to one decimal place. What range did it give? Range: 1.7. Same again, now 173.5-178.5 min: 1.7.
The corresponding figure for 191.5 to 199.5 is 3.3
